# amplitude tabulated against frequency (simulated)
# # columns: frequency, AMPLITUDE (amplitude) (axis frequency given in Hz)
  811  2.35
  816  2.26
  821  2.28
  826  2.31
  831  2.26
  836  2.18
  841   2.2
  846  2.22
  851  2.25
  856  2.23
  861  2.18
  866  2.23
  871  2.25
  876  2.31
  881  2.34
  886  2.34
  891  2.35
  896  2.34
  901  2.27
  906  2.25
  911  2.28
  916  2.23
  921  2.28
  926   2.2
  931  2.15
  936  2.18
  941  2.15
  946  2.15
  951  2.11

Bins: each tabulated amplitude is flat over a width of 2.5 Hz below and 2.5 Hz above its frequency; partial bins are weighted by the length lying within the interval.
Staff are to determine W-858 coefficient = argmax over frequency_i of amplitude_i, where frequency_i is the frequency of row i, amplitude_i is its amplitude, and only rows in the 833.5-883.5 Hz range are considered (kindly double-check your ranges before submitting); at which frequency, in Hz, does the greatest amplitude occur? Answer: 881 Hz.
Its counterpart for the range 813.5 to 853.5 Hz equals 826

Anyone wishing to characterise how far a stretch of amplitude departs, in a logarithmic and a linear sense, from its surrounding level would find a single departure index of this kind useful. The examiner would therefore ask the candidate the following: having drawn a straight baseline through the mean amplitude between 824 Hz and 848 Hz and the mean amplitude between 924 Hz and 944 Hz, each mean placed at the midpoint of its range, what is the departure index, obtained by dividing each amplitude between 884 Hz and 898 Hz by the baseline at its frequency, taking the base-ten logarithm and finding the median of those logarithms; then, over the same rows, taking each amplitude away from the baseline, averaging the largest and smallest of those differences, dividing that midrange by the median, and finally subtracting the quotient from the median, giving 5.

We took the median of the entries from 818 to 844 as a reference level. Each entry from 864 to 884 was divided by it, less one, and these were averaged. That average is 0.01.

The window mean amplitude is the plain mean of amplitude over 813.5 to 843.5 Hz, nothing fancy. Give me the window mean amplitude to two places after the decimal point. 2.25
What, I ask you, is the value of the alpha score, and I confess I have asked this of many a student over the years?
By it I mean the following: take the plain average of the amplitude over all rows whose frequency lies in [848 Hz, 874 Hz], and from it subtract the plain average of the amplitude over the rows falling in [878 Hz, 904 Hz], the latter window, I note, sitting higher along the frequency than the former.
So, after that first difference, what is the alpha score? -0.10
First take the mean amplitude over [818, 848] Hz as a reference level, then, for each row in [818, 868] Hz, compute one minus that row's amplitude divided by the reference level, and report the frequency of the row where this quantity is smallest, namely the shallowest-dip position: 826 Hz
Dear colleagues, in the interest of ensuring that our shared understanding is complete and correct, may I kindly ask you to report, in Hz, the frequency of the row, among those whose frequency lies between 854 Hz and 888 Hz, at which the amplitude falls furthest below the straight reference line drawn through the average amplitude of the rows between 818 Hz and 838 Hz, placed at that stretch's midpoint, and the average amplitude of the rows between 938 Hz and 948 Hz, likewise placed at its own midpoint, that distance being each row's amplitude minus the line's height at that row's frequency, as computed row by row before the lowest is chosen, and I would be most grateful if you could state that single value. 861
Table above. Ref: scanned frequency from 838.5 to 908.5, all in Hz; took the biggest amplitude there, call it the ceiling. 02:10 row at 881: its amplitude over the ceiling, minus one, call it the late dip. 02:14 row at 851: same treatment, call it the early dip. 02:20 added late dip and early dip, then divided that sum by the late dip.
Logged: 11.0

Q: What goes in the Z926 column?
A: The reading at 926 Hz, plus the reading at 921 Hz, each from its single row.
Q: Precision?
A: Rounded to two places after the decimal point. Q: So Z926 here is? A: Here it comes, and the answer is 4.48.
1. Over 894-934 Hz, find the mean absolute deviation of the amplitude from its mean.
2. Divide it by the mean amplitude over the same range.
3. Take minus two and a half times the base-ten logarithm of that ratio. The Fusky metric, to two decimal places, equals 4.31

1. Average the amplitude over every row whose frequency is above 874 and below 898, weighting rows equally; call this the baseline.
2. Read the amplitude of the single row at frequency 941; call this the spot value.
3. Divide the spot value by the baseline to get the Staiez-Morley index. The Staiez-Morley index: 0.92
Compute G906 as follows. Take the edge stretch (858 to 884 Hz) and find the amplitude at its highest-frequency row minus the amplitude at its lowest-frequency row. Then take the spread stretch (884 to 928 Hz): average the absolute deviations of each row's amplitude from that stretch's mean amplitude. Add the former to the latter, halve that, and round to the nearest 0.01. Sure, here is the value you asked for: 0.10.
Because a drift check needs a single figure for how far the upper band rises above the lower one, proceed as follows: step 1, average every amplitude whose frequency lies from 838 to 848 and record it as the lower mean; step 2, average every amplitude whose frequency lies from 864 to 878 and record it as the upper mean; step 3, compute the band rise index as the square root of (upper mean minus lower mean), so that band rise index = 0.23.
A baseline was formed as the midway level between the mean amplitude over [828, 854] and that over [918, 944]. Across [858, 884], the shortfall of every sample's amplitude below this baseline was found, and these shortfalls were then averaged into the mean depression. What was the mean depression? -0.055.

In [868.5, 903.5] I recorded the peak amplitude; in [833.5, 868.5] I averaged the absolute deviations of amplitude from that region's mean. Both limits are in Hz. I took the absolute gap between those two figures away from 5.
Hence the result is 2.67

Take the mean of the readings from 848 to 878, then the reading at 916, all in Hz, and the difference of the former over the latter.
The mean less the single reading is 0.01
